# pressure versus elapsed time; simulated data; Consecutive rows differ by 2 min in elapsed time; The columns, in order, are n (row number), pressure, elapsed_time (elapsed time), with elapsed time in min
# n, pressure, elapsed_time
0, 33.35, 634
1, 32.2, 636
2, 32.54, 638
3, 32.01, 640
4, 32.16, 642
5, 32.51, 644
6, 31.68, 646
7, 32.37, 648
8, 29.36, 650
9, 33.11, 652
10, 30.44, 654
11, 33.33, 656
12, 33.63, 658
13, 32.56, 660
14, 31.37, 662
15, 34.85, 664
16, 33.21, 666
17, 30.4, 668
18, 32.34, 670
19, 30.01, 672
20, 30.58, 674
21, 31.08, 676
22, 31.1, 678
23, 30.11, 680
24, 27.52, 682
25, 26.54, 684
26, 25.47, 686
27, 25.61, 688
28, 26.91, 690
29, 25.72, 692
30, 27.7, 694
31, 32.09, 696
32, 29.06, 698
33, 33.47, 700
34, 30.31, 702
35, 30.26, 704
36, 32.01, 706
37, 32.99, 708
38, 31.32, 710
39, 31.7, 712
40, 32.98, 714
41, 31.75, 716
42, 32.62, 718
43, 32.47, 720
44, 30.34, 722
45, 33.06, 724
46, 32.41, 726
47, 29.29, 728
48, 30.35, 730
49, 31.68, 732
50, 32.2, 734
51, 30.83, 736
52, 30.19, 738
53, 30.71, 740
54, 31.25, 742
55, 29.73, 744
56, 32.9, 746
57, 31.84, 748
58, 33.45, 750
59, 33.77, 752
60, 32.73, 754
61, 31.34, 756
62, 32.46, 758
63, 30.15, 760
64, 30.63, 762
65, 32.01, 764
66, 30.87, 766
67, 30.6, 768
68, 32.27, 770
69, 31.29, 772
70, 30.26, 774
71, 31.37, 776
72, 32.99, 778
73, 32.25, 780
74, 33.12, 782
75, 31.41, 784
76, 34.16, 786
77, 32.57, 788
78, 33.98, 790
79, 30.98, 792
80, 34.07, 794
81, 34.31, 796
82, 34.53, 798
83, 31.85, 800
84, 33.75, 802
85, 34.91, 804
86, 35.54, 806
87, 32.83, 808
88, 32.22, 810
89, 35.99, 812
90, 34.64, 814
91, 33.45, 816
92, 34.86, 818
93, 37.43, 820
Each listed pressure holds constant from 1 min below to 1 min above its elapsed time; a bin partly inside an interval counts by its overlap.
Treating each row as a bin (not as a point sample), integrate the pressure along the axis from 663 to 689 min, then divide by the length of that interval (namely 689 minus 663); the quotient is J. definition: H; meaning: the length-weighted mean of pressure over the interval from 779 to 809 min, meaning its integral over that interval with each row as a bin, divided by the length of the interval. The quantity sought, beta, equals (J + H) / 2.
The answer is 31.6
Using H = 33.4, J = 29.9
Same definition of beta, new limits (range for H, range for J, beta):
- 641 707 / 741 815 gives 31.6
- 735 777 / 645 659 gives 31.7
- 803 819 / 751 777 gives 32.9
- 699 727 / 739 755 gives 32.0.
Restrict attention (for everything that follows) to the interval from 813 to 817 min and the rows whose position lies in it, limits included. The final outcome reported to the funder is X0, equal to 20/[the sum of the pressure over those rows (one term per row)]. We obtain 0.294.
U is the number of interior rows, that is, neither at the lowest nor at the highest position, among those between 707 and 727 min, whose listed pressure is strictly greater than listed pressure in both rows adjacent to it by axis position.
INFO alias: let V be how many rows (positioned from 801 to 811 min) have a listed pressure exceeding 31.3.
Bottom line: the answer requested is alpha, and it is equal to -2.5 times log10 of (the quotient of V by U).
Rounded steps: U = 3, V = 5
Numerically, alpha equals -0.6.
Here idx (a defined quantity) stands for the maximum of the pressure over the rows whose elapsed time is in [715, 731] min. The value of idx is 33.06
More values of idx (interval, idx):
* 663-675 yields 34.85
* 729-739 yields 32.2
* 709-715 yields 32.98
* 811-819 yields 35.99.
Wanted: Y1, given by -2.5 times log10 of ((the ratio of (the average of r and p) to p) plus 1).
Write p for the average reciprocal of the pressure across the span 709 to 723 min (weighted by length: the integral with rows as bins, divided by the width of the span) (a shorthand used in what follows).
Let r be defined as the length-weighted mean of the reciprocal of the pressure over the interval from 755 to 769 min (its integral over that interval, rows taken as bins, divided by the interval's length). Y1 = -0.759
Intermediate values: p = 0.0314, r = 0.0321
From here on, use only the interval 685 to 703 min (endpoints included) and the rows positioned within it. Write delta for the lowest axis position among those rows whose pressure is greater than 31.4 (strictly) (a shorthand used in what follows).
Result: 696 min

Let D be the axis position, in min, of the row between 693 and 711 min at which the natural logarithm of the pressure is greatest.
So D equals 700 min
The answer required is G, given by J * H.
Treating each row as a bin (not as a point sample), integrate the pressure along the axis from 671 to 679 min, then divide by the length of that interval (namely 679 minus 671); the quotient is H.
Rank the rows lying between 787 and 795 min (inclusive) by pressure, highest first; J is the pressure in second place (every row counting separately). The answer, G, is 1043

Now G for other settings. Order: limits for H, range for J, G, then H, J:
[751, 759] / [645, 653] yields 1054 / 32.6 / 32.37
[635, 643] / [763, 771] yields 1032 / 32.2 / 32.01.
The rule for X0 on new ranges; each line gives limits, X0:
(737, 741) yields 0.328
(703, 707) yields 0.321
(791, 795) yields 0.307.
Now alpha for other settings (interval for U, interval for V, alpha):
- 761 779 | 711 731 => -1.4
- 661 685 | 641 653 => -0.6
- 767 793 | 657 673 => -0.2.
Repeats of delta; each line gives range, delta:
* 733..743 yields 734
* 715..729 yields 716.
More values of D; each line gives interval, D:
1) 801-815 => 812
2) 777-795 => 786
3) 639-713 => 664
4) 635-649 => 638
